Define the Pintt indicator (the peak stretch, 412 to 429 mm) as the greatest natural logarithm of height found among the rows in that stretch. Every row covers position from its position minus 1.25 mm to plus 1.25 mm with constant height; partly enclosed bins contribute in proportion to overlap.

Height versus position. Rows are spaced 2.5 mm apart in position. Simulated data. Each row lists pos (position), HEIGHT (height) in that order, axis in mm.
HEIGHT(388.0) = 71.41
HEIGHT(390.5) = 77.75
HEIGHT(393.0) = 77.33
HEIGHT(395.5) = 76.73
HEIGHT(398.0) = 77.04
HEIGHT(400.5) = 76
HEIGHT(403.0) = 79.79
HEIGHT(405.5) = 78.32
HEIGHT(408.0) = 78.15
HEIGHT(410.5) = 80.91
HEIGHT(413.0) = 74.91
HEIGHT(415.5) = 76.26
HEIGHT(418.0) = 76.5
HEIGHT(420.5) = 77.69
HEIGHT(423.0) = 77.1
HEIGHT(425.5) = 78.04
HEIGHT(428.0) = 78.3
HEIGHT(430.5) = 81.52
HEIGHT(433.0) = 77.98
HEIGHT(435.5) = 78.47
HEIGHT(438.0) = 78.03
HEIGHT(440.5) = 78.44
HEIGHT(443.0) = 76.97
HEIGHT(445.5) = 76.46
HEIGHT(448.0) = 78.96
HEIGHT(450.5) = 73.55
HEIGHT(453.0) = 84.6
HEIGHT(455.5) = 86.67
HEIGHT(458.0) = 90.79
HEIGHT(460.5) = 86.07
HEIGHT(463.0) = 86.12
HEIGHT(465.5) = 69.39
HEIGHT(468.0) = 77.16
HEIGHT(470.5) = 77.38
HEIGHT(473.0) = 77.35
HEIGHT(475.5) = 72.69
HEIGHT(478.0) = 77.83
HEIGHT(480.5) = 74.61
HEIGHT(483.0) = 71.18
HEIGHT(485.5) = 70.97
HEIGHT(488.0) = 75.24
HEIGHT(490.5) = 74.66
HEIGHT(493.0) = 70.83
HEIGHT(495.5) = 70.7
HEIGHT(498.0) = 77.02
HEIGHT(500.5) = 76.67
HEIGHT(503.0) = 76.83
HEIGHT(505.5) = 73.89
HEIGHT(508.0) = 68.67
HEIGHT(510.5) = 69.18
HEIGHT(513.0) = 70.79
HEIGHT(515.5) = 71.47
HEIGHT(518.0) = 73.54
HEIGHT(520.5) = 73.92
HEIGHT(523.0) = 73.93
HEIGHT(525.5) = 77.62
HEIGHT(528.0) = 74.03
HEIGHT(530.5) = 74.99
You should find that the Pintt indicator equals 4.36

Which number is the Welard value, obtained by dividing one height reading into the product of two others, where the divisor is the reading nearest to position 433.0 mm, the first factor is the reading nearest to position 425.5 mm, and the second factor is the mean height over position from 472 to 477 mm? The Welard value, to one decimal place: 75.1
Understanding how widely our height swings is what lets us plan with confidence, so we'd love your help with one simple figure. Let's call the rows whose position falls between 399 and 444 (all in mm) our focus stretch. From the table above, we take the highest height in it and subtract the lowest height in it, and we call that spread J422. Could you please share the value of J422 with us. 6.6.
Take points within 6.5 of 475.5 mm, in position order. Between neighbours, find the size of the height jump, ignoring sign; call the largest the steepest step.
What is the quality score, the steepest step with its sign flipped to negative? -5.1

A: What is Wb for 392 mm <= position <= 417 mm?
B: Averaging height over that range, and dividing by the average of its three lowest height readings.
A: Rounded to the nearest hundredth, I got 1.02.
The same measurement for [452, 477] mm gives 1.11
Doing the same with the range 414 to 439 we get 1.02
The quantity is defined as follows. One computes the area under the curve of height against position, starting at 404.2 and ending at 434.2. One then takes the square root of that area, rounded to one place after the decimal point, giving 48.4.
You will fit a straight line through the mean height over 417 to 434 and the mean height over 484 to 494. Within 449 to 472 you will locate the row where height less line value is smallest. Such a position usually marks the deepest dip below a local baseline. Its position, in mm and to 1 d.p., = 465.5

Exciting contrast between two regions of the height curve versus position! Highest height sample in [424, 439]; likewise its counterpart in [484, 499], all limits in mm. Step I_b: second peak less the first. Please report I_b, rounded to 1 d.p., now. -4.5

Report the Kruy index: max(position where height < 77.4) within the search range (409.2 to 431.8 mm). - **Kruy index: 423.0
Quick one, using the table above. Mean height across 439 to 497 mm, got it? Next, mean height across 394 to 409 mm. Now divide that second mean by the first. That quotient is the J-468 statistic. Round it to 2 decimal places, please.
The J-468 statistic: 1.00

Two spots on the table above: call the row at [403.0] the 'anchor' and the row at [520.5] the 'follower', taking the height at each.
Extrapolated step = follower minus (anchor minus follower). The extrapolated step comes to 68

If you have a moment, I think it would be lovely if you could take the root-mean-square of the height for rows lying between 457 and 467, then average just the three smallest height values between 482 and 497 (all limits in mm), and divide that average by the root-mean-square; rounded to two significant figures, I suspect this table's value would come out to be 0.85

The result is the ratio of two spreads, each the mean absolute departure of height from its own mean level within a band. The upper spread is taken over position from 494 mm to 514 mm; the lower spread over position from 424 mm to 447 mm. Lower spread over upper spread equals 0.27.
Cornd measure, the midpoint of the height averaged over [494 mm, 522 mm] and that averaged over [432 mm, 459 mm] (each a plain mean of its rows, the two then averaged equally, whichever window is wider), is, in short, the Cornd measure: 76.5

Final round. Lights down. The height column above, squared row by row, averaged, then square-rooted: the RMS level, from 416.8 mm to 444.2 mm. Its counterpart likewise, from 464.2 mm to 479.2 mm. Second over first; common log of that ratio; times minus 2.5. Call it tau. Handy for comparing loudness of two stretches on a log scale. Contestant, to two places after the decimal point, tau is 0.04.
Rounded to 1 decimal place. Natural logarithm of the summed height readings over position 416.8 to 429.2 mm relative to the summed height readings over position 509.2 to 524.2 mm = -0.1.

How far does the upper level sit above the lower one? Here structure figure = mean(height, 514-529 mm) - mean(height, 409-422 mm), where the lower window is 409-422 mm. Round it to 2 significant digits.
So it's -3.2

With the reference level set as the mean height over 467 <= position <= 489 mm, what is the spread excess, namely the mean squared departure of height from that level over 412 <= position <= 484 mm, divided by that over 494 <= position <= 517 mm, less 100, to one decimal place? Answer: -97.7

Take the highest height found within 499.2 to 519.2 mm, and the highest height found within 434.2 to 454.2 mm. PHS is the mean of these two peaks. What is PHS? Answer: 81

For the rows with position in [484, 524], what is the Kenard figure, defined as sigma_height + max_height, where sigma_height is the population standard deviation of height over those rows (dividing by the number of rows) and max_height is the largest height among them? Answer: 80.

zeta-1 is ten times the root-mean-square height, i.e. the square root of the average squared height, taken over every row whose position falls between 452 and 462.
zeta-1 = 871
